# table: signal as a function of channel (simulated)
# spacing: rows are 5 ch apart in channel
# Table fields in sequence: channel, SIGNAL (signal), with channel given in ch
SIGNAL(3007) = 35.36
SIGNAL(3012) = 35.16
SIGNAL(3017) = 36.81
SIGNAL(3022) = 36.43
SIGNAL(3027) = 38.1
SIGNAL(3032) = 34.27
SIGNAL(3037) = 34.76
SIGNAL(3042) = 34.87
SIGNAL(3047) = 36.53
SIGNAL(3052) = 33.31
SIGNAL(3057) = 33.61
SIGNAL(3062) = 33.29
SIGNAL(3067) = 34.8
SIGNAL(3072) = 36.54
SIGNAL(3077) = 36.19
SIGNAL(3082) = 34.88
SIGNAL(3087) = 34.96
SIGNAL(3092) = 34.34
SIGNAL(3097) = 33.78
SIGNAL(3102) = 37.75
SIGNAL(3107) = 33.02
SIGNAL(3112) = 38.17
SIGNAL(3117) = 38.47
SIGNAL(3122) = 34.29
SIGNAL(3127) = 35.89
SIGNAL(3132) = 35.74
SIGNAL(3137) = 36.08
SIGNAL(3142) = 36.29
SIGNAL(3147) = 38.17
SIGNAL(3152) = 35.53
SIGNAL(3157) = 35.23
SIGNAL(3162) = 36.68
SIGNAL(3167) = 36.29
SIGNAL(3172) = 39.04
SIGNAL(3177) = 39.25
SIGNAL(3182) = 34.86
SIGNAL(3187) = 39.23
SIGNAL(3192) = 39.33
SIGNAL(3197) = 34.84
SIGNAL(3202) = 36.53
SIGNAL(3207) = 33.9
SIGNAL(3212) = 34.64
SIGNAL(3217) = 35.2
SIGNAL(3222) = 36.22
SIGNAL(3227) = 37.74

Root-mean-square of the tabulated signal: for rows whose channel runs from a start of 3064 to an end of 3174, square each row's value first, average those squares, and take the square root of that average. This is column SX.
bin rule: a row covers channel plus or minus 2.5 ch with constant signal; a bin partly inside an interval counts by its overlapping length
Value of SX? 36.0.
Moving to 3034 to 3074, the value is 34.7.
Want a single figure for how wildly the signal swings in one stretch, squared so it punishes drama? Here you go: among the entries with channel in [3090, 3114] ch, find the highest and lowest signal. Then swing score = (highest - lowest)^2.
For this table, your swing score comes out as 27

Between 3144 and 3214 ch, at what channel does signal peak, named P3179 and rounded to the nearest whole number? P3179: 3192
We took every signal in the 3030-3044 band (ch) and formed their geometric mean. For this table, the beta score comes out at 34.6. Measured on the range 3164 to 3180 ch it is 38.2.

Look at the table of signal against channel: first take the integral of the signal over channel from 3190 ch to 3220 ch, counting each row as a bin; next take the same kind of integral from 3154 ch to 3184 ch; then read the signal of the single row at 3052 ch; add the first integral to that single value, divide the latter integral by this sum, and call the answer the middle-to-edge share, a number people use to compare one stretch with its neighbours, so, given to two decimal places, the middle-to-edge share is 1.00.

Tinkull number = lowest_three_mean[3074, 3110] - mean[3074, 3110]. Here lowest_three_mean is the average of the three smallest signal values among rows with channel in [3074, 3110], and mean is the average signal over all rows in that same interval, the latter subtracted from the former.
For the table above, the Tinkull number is -1.3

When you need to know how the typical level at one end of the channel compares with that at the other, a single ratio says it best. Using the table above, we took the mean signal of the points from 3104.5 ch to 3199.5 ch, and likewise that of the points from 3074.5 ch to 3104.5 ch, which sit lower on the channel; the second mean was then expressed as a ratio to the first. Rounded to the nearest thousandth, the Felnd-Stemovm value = 0.964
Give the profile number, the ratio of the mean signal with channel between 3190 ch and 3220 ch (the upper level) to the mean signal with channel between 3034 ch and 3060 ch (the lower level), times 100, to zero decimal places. 103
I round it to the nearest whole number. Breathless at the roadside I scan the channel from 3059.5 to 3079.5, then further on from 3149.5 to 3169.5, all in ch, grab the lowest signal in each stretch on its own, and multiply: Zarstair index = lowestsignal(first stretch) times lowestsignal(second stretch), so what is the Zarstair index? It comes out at 1173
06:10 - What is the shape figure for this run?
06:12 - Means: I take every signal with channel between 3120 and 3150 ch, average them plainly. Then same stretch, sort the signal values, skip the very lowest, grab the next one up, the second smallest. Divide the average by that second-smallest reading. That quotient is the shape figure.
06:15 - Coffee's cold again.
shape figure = 1.01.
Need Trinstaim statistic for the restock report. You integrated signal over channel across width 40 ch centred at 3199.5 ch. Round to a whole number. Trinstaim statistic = 1443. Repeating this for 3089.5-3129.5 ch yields 1429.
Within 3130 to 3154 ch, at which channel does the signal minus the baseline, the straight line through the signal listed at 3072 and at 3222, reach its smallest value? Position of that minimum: 3152 ch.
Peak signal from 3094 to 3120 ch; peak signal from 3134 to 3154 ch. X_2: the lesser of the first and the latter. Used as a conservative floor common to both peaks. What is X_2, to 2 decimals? 38.17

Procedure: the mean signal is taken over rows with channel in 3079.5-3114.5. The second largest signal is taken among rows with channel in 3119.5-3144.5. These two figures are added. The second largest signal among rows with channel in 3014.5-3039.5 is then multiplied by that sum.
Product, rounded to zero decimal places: 2626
